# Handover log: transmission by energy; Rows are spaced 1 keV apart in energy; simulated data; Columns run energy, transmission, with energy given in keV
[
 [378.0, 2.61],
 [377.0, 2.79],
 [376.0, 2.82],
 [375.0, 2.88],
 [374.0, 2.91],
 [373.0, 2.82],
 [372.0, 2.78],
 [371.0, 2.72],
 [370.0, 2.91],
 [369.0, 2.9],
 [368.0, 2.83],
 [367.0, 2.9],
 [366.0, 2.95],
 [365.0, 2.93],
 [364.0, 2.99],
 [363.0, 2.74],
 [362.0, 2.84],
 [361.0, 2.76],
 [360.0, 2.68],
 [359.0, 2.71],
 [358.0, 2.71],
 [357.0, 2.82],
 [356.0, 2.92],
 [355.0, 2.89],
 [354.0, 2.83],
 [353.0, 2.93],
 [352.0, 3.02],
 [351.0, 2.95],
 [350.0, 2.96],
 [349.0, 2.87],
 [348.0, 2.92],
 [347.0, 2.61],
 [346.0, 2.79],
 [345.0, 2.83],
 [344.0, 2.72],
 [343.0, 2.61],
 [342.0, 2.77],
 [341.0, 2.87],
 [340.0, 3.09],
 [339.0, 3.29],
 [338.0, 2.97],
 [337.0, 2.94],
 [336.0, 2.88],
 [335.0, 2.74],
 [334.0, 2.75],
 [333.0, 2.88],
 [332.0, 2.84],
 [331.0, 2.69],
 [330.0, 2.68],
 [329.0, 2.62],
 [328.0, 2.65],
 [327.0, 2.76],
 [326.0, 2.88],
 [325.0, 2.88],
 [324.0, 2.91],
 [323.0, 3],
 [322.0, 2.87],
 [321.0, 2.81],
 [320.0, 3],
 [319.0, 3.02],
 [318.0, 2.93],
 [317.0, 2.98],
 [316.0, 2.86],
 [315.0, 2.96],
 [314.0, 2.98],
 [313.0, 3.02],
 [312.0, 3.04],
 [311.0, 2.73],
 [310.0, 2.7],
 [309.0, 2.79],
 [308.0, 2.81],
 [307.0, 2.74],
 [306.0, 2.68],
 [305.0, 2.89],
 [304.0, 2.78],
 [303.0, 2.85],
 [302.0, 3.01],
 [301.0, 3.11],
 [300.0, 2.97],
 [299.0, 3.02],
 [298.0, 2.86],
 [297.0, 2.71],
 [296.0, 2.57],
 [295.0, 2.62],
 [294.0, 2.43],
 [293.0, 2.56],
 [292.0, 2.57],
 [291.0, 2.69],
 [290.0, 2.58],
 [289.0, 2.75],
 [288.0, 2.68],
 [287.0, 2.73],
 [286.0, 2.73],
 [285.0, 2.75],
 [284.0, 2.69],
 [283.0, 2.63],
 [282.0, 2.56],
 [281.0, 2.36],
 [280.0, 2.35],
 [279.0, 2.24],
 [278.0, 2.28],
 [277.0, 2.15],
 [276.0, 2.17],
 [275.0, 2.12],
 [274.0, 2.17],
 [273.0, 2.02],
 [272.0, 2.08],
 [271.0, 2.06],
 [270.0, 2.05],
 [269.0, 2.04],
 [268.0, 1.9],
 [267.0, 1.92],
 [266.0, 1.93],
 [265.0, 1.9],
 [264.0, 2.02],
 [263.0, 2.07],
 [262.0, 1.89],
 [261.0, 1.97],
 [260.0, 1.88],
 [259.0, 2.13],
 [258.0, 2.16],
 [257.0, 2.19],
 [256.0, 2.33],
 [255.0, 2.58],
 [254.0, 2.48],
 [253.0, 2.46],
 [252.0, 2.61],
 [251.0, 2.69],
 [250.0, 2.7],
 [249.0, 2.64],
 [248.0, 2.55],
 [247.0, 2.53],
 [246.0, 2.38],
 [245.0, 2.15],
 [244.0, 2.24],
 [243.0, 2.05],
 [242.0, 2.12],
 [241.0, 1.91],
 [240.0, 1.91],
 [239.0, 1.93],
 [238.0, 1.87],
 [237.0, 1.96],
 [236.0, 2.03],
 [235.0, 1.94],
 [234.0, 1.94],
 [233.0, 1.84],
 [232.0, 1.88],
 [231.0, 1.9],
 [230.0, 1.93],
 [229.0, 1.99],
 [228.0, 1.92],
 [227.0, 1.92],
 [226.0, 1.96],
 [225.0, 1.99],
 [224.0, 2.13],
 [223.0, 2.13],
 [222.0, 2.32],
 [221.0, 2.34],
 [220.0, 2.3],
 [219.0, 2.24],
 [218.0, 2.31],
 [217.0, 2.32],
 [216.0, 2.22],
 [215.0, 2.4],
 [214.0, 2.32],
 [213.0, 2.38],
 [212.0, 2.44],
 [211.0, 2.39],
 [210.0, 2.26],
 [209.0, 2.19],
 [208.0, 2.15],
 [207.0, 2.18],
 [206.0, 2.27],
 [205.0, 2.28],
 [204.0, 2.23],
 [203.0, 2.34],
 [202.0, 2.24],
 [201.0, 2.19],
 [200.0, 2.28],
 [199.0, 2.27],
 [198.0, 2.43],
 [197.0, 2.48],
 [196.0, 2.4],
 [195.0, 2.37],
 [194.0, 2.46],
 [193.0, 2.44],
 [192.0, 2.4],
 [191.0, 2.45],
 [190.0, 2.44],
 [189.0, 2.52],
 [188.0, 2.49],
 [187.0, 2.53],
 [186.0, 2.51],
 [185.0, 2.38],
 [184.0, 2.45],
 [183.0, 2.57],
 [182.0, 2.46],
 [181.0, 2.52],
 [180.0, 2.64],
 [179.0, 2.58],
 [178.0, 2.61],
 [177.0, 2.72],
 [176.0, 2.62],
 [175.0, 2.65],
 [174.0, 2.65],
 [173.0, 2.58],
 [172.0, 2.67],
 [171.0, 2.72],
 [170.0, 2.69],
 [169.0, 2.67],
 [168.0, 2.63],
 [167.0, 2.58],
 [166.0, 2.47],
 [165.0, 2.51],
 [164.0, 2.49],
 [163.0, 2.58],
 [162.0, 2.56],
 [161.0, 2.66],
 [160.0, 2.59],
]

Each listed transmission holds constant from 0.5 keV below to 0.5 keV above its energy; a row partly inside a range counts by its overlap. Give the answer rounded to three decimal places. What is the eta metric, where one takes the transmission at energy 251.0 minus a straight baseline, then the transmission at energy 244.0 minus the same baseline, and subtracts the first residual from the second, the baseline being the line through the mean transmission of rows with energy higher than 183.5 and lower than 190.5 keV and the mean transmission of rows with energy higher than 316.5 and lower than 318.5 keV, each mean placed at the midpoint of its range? -0.424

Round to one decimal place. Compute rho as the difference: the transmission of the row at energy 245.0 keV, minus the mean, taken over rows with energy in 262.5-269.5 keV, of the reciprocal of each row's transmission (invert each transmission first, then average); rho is 1.6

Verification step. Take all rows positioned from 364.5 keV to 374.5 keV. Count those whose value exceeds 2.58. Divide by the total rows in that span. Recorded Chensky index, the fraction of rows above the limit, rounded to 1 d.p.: 1.0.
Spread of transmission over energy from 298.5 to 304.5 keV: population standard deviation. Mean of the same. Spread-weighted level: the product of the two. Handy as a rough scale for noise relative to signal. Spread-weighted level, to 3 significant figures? 0.326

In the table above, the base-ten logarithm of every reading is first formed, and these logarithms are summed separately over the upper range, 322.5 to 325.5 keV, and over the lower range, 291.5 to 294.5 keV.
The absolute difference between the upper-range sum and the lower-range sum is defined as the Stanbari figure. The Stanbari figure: 0.20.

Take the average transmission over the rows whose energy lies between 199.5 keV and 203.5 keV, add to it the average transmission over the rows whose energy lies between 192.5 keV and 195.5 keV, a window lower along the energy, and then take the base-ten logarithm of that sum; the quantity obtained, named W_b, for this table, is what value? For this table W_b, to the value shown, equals 0.67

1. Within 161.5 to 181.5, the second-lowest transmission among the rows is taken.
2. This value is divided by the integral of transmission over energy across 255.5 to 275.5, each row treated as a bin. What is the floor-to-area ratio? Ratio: 0.061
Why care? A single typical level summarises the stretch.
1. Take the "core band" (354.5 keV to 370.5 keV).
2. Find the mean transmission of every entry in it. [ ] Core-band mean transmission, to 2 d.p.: 2.84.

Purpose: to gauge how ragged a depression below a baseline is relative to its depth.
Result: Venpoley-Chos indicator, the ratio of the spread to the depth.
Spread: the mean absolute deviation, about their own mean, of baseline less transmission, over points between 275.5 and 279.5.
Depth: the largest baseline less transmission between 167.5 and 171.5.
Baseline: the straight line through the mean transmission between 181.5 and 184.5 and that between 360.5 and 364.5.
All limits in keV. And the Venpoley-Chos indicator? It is -0.3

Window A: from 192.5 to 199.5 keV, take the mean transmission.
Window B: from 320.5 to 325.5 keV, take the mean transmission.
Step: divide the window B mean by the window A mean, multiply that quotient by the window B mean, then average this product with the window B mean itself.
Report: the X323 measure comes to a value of 3.2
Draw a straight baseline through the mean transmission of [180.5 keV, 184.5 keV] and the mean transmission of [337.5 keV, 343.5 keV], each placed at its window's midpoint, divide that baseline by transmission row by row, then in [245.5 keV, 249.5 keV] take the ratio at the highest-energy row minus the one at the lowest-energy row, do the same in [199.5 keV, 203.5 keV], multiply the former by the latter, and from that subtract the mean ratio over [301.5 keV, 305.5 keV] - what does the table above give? -0.981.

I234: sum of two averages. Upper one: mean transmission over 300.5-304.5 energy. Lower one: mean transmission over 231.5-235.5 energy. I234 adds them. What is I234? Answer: 4.84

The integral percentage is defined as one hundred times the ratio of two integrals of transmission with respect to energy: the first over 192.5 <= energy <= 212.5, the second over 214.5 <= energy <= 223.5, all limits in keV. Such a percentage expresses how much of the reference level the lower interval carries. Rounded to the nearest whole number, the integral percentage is 225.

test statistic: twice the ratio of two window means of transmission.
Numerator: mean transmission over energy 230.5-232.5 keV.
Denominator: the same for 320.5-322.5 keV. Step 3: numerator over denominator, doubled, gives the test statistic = 1.3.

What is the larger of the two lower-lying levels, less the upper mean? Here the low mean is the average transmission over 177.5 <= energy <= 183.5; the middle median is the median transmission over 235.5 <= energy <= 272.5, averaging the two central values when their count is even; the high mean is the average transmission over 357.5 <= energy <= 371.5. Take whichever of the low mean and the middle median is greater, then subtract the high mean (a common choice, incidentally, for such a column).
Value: -0.26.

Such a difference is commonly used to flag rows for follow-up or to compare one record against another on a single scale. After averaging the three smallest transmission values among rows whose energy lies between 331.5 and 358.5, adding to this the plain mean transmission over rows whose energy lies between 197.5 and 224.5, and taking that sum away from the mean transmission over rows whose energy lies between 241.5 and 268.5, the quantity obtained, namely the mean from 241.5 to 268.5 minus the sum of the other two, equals -2.68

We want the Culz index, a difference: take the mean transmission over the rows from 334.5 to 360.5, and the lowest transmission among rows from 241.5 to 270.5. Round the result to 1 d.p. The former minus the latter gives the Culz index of 1.0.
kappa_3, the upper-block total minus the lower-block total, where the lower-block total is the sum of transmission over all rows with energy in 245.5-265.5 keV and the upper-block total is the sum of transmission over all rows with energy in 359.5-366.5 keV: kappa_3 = -26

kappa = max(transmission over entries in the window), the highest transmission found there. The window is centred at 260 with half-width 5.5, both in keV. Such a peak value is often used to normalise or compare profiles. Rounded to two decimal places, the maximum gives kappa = 2.58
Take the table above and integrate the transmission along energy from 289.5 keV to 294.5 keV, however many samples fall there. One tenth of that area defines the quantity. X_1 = 1.3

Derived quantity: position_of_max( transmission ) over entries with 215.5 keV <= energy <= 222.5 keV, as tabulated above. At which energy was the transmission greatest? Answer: 221.0 keV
